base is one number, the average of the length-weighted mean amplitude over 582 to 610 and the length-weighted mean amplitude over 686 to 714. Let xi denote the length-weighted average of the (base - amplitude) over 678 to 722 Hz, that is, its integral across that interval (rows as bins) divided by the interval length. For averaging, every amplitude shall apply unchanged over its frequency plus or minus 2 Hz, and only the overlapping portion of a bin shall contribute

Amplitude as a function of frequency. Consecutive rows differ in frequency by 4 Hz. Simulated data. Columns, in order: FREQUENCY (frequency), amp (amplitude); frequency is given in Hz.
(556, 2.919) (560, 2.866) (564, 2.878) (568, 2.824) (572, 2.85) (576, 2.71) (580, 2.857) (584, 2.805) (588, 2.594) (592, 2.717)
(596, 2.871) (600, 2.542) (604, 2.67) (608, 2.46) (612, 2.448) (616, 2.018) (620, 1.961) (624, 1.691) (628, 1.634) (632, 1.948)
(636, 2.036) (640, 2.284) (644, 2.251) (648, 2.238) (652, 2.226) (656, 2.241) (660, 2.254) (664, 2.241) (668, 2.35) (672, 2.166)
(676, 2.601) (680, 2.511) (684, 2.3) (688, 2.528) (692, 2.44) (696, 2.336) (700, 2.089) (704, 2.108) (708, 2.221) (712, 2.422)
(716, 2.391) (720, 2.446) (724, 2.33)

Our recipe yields 0.14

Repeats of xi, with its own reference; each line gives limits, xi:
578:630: 0.08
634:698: 0.17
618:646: 0.51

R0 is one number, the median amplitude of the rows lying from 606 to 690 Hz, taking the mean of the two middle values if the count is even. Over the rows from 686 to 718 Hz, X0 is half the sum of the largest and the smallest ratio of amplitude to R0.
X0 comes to 1.03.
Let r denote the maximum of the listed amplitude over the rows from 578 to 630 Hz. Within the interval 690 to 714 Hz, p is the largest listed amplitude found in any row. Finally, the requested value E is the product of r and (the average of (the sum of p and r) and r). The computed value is 11.75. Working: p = 2.44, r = 2.871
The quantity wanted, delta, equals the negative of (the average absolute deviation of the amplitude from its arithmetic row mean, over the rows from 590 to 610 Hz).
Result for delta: -0.12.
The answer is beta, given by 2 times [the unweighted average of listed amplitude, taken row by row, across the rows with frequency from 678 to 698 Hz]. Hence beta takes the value 4.8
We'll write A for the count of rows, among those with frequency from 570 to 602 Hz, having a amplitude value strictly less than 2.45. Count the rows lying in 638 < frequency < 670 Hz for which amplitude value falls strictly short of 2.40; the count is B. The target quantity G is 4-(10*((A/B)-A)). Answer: 4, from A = 0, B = 8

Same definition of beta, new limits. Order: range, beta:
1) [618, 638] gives 3.7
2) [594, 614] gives 5.2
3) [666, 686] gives 4.8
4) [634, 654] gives 4.4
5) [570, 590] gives 5.5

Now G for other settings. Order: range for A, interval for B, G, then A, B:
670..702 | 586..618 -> 4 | 5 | 1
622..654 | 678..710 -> 68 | 8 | 5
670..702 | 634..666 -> 48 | 5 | 8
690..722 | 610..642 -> 73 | 8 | 7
